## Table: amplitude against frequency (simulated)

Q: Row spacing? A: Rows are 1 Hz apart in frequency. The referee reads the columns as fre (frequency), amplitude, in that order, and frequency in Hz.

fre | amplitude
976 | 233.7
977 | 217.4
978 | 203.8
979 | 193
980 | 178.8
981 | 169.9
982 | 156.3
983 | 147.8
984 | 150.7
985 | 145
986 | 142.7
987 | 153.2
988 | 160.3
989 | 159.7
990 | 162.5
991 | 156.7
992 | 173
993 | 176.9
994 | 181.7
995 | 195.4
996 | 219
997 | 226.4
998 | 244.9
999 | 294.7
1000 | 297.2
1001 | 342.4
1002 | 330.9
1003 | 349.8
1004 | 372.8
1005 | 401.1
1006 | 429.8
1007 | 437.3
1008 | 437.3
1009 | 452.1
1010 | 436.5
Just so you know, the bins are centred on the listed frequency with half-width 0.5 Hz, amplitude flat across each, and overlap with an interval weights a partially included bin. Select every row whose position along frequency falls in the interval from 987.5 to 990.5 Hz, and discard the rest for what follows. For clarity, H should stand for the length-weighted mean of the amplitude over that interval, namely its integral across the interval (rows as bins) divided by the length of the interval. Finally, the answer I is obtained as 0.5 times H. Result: 80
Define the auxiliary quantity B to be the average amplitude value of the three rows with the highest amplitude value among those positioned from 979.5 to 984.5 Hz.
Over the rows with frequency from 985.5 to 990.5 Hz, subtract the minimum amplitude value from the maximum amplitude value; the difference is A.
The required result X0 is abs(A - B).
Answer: 149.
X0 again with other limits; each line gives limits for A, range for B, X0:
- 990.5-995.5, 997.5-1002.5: 285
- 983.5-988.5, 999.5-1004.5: 337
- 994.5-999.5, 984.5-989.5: 58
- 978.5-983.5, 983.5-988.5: 110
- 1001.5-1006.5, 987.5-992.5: 66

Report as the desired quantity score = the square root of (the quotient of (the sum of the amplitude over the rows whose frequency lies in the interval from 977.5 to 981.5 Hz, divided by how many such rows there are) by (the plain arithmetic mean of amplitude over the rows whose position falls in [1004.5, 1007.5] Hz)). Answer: 0.7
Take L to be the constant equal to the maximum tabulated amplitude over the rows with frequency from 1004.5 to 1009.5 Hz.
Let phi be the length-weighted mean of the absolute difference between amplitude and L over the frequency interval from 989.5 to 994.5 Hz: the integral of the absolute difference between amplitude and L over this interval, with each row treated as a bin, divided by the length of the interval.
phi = 282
